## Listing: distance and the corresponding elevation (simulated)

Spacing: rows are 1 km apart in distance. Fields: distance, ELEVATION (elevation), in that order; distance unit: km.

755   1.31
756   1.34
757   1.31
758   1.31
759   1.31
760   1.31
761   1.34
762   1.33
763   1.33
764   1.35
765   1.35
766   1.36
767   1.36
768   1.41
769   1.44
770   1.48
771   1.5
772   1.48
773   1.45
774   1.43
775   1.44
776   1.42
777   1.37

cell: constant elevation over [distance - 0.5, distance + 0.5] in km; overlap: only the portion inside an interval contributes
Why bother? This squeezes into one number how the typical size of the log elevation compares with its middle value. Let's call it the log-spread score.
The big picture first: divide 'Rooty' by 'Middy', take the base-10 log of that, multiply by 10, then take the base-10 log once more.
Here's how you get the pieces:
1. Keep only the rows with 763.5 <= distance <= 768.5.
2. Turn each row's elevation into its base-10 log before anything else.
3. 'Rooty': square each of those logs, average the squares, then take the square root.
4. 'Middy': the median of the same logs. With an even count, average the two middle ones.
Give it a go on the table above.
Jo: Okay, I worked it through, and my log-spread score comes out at -1.18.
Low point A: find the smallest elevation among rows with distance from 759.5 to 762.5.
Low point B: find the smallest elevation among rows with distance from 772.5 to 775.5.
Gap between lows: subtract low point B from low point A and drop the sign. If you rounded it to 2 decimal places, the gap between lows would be 0.12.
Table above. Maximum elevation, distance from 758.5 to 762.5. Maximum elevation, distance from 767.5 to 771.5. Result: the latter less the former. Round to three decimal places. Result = 0.160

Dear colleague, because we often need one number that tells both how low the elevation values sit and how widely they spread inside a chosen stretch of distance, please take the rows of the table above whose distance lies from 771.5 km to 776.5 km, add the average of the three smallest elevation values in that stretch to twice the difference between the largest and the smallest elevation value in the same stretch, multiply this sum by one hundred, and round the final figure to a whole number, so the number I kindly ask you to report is 155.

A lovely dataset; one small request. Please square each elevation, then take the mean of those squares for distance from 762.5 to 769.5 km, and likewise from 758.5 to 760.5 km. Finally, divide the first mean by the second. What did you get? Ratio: 1.10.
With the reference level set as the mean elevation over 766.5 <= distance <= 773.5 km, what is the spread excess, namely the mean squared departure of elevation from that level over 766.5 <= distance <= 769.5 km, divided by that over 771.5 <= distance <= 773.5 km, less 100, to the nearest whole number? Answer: -95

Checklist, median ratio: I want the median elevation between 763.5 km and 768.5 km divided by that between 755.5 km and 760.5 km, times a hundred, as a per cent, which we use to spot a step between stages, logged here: 104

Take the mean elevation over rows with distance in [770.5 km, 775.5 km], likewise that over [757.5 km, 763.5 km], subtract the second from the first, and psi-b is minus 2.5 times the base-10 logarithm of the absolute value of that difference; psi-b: 2.1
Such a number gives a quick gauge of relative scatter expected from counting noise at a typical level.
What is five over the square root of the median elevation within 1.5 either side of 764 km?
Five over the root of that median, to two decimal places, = 4.30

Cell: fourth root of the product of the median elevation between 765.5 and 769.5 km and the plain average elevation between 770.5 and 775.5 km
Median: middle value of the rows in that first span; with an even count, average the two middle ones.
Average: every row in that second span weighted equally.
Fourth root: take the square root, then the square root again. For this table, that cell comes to 1.19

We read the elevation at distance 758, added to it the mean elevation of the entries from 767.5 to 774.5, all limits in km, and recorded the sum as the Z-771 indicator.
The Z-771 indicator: 2.77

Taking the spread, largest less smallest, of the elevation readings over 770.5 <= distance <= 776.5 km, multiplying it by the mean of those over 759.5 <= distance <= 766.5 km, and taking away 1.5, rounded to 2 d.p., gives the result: -1.39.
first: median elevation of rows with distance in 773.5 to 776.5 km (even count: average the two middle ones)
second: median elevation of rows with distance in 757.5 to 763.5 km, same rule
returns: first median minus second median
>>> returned 0.11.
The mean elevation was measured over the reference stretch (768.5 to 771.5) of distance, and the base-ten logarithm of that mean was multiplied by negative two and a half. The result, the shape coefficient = -0.421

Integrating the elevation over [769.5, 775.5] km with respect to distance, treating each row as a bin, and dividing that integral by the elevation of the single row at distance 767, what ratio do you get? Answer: 6.46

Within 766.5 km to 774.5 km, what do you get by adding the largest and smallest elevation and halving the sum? 1.43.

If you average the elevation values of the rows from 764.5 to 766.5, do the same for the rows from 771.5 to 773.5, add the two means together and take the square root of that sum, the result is 1.68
